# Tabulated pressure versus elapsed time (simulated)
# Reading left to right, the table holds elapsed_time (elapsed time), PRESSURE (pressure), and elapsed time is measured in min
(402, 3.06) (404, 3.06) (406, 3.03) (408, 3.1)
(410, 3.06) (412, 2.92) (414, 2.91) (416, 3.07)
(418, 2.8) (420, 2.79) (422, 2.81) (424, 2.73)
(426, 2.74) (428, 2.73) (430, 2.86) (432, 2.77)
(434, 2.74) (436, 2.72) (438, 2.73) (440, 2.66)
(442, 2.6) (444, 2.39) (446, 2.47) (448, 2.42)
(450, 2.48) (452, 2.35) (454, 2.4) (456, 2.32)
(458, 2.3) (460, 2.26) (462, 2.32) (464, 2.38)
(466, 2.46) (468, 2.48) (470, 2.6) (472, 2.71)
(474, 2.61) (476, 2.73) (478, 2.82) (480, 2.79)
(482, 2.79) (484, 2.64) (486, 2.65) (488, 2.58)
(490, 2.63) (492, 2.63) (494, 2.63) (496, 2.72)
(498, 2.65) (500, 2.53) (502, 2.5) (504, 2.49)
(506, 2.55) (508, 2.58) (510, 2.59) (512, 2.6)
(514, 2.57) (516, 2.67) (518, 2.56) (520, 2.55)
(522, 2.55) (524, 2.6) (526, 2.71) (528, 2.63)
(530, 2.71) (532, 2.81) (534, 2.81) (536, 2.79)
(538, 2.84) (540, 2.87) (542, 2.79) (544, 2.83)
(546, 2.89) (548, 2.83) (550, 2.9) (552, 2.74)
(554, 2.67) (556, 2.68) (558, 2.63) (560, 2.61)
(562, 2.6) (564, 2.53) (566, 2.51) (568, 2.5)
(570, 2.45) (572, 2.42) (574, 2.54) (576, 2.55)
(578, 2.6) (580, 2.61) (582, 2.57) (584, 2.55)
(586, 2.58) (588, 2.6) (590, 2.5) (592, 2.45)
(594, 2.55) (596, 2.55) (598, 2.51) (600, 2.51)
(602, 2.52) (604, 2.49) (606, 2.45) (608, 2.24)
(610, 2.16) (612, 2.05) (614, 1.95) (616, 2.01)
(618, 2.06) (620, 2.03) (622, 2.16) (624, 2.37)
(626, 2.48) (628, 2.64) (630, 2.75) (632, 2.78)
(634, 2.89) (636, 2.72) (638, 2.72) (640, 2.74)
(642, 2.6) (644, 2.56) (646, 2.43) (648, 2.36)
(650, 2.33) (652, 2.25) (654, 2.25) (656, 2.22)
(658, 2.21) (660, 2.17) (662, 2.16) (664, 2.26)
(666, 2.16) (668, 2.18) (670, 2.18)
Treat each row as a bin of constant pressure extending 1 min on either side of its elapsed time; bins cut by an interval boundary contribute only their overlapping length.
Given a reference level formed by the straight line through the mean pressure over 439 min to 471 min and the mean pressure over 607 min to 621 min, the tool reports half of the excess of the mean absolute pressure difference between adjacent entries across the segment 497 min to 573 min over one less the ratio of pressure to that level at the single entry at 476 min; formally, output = 0.10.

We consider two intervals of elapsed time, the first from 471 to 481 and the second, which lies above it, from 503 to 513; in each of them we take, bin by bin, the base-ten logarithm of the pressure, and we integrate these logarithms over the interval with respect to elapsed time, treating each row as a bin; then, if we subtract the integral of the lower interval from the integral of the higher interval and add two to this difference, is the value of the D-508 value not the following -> 1.7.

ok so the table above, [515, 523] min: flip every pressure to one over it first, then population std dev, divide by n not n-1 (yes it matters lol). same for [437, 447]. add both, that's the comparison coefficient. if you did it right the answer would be 0.026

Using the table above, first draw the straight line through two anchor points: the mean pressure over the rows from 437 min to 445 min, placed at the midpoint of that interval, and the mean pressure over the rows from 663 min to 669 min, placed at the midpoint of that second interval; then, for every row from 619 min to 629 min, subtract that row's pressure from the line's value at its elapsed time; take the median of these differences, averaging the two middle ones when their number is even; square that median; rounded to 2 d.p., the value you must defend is 0.01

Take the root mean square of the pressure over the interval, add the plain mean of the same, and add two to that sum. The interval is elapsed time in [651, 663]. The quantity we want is 6.4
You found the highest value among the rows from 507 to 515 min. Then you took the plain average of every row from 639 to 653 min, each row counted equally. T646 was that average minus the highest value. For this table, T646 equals -0.13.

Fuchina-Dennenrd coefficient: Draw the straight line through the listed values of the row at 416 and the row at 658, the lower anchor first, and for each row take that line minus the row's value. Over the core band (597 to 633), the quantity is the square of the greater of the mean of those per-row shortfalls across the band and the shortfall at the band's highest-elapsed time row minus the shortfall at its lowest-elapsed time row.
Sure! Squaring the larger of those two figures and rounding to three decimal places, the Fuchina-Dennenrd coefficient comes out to 0.000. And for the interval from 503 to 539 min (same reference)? 0.003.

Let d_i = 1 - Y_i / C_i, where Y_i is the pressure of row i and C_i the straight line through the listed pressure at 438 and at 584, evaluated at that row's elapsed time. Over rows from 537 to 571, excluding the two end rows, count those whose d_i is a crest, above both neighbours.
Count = 3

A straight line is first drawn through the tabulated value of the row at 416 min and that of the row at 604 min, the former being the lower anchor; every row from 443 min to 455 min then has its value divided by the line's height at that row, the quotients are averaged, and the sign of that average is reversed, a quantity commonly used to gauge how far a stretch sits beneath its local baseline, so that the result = -0.81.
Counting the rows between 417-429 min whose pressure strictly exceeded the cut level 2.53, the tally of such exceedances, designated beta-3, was 6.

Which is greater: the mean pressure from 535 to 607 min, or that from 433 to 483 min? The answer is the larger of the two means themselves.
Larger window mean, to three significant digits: 2.62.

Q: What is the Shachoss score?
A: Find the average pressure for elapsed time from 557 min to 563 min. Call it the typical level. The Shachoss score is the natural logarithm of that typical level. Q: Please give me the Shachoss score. 0.96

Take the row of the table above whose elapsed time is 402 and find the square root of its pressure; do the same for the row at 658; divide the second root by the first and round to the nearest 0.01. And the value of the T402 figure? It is 0.85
